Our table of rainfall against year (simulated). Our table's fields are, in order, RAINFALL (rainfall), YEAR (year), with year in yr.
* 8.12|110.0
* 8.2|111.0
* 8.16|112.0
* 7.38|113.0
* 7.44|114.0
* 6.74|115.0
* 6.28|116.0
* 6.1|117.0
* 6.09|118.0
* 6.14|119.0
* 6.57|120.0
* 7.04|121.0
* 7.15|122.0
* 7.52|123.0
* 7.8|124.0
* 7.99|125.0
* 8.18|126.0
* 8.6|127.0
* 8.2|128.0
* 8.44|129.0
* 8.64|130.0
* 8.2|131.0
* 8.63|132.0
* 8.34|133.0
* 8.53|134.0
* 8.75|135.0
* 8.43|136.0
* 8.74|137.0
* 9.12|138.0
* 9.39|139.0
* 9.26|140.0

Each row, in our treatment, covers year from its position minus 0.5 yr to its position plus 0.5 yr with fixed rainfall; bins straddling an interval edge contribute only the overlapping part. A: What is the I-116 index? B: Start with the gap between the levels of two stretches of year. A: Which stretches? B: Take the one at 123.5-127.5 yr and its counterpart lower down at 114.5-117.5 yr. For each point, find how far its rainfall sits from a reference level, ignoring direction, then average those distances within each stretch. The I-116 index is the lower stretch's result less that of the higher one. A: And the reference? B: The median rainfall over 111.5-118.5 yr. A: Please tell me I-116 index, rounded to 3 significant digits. -1.04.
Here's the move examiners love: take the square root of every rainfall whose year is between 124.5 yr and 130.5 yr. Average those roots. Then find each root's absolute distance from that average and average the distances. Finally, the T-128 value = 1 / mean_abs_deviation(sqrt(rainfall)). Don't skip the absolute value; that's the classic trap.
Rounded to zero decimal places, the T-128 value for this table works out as 26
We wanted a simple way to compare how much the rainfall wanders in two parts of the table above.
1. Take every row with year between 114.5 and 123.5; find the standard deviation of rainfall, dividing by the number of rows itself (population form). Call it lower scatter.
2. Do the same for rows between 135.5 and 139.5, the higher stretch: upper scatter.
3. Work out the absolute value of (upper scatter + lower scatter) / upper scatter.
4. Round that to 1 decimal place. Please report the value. 2.3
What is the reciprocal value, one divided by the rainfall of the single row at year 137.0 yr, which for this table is 0.11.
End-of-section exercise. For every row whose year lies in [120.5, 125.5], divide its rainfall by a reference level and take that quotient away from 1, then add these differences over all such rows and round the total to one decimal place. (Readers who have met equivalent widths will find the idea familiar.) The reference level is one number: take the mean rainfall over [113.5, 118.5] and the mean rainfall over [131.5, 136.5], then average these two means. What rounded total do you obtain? 0.0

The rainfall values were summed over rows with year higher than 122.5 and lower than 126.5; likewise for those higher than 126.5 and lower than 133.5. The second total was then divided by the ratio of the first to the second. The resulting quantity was 111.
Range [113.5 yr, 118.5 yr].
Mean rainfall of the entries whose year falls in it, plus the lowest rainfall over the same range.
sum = 12.6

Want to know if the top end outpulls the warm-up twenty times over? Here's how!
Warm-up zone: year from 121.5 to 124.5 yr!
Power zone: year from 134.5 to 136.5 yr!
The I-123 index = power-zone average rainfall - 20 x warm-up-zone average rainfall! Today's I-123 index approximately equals -141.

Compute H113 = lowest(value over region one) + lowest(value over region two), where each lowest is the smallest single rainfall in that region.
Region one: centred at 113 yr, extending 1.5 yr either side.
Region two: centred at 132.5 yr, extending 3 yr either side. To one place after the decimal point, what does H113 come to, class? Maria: 15.6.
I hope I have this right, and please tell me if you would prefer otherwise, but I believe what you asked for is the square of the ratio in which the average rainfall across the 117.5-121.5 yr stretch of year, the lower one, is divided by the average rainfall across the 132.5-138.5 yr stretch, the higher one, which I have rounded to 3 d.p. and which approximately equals 0.558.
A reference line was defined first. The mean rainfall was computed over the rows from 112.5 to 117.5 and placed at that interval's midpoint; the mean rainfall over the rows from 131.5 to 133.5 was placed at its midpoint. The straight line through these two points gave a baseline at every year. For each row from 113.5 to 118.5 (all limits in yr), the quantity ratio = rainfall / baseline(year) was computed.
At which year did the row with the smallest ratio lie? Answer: 118.0 yr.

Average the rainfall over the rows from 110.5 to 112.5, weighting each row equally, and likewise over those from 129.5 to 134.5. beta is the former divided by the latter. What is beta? 0.97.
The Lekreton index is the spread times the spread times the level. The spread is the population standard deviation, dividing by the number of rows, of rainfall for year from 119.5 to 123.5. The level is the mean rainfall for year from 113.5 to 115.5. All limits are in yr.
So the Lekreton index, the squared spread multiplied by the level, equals 0.81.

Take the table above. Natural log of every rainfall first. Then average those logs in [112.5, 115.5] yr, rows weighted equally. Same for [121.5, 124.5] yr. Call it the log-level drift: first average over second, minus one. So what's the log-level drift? -0.02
